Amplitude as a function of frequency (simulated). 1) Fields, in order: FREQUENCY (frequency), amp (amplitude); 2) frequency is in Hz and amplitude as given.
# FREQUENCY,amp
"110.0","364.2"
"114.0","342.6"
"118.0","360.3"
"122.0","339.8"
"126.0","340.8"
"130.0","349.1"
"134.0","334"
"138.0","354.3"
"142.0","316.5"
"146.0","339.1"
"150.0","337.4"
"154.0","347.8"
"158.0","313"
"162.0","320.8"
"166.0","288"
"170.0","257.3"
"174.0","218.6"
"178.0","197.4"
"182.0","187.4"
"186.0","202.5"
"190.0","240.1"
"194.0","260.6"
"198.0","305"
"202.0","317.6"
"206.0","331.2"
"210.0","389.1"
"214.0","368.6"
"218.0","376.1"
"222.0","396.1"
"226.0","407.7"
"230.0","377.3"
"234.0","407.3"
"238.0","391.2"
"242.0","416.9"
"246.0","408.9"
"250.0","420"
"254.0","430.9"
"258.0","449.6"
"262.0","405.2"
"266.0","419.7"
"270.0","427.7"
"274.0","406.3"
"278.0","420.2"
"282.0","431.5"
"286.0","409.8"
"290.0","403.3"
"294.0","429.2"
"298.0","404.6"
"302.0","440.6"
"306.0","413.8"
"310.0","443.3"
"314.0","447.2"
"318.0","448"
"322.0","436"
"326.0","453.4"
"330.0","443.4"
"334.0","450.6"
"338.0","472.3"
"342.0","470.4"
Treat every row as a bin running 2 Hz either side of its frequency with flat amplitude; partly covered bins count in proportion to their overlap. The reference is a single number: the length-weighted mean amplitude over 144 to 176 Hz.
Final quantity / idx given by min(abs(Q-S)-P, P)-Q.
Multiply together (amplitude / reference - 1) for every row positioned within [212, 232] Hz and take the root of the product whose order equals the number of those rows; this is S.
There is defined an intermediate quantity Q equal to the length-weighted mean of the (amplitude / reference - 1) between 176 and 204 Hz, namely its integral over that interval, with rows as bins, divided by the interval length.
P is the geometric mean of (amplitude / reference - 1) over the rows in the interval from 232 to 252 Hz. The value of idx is 0.3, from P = 0.349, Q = -0.19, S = 0.27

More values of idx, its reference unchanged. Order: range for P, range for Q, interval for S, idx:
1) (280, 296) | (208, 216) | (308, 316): -0.4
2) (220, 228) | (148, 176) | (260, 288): 0.1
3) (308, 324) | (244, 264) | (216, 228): -0.8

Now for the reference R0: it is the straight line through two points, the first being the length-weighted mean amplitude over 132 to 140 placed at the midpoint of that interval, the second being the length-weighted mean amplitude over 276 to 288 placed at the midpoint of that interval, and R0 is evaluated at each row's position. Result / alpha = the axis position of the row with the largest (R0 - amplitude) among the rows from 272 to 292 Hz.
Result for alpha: 290.0 Hz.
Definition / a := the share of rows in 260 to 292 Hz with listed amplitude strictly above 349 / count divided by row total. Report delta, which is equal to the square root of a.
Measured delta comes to 1.0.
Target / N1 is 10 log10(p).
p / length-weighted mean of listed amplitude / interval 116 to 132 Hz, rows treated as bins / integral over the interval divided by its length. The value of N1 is 25.4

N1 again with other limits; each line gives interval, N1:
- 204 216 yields 25.6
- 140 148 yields 25.2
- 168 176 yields 23.8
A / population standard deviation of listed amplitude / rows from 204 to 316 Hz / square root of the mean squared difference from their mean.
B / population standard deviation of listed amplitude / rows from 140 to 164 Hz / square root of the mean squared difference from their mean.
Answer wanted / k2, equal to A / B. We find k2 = 2.0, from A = 25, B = 13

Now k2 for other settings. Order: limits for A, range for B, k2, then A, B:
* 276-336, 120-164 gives 1.3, 17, 13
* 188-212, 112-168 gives 2.6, 48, 18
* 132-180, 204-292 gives 2.0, 49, 25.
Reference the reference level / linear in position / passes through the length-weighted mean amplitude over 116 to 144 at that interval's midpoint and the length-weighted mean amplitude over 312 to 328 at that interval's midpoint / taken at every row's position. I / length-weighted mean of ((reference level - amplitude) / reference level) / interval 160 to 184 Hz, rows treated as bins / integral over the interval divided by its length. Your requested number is 0.328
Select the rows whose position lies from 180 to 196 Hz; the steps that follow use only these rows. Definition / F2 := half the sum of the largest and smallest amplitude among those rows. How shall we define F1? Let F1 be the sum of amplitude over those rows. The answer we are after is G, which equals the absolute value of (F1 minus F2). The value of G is 667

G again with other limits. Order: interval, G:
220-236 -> 1196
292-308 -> 1266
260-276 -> 1242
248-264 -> 1278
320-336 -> 1339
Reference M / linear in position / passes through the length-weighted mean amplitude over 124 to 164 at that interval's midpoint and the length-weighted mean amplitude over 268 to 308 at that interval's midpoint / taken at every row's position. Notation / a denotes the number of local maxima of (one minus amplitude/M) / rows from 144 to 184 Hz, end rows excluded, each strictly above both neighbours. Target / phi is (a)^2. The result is 4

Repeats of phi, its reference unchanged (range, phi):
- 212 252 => 9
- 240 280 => 9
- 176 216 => 1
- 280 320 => 9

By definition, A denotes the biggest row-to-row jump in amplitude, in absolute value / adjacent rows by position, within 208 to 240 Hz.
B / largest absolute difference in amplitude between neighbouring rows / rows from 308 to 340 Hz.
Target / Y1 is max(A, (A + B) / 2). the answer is 30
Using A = 30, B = 22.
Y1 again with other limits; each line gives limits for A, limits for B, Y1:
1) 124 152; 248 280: 41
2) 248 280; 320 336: 44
